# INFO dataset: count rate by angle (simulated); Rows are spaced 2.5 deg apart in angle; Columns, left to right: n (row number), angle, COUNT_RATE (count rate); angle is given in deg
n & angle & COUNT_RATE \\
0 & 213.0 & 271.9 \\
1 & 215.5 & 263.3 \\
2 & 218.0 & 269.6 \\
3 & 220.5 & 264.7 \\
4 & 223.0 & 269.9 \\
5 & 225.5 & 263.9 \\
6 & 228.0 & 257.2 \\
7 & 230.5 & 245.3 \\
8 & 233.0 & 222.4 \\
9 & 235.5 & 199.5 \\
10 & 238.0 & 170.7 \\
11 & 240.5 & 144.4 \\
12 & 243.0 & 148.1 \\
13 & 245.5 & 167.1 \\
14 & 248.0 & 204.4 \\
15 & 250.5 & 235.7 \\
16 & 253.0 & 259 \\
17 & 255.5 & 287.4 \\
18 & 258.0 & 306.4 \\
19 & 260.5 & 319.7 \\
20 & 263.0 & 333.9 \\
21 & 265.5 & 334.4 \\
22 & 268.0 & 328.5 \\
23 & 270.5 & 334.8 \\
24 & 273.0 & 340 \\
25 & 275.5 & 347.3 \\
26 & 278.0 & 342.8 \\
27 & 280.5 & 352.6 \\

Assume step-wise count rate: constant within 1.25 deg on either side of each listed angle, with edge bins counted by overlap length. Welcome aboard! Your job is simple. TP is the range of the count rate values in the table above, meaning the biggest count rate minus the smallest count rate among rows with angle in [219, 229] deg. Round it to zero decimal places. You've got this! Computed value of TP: 13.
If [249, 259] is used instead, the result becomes 71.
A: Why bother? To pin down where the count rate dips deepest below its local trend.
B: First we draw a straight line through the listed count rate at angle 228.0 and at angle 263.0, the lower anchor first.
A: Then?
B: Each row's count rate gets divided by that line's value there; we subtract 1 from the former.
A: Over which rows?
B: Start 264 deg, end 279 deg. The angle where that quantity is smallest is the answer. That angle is 278.0 deg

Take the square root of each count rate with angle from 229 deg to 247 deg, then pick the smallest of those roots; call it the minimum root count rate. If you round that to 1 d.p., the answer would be 12.0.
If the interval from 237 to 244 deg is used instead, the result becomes 12.0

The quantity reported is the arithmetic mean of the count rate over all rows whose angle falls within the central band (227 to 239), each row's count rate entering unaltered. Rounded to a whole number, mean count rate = 219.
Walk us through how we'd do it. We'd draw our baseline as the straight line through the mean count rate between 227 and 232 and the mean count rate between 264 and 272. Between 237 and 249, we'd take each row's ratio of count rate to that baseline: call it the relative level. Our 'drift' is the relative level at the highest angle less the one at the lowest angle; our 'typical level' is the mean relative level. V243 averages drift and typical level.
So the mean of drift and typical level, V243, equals 0.33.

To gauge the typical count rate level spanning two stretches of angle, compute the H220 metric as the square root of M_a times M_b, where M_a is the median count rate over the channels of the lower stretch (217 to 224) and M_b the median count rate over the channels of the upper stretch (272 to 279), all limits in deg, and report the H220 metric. 304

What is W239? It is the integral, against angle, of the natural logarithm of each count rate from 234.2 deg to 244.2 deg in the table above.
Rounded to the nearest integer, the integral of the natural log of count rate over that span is 51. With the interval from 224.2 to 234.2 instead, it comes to 55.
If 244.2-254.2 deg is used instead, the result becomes 54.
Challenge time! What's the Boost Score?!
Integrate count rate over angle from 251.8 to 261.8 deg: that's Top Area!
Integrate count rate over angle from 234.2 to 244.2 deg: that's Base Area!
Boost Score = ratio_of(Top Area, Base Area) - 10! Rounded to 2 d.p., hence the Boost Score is -8.23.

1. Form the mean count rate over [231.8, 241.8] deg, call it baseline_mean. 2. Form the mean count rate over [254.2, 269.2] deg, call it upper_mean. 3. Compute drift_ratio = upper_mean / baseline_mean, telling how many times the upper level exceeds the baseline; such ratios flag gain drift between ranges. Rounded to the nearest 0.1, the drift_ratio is 1.7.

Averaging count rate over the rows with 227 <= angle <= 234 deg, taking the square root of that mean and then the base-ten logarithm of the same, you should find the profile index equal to 1.19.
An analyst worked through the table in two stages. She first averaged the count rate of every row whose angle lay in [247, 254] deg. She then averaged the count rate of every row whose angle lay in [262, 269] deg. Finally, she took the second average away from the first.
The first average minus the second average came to -99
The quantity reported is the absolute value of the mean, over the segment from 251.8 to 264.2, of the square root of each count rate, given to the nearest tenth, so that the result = 17.3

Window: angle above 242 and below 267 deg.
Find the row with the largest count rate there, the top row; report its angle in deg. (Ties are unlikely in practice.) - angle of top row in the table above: 265.5 deg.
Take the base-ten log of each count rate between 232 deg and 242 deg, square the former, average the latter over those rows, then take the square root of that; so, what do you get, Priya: 2.26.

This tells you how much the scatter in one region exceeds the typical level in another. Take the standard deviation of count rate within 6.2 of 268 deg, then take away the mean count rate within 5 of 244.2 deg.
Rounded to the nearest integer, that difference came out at -162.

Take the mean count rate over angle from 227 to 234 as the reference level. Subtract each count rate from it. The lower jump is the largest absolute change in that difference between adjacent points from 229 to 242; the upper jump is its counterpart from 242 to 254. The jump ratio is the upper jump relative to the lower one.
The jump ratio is 1.30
